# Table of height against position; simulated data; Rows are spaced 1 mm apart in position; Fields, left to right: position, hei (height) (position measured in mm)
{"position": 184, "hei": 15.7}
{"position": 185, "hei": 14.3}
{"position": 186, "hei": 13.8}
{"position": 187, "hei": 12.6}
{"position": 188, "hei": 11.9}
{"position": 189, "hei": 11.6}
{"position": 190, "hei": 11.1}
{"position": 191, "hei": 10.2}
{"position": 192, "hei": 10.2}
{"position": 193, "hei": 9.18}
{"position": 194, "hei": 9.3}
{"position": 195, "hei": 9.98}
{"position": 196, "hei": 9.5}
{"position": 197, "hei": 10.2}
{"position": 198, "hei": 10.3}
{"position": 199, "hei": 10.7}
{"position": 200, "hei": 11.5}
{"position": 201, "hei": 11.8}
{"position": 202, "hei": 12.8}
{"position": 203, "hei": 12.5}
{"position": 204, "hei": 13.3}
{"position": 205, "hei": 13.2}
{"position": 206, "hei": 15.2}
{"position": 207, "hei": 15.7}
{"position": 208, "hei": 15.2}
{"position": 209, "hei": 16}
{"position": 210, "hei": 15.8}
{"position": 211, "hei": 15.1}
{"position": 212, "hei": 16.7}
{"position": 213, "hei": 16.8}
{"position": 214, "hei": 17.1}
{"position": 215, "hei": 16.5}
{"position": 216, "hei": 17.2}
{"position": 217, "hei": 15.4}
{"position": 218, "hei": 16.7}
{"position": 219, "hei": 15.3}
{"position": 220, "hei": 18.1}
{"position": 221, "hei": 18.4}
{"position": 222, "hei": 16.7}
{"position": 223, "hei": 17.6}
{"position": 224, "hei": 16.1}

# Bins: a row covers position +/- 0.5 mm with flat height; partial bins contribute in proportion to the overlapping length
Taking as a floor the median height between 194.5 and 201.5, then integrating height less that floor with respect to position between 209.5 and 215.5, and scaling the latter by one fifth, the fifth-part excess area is 7.2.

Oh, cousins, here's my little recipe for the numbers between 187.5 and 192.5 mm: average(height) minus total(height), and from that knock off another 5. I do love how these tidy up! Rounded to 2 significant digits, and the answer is -49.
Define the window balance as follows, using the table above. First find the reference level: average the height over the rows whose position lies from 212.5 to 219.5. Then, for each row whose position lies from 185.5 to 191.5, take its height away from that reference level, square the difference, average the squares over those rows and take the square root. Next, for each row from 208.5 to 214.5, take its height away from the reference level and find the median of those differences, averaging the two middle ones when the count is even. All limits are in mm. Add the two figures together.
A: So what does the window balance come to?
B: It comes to 4.8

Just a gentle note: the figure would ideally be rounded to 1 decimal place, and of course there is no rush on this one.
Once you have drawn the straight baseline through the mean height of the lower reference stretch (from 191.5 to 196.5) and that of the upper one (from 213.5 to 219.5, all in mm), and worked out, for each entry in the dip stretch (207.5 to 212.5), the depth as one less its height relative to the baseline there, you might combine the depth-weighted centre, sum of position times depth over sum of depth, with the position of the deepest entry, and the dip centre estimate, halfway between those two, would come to 210.4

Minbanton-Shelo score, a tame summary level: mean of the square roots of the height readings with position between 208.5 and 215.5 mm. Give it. 4.0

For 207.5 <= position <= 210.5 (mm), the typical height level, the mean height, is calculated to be 15.7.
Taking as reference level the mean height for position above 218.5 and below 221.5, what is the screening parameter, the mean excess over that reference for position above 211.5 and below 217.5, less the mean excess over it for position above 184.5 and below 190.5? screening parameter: 4.1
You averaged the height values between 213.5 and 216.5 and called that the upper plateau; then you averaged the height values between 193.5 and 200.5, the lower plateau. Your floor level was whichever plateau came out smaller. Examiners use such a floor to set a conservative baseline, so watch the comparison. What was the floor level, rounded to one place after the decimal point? 10.2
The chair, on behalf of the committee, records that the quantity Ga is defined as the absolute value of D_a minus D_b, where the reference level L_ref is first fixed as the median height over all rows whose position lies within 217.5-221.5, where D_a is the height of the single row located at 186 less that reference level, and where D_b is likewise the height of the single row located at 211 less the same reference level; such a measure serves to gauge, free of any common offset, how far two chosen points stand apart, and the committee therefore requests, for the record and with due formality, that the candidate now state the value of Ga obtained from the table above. 1.3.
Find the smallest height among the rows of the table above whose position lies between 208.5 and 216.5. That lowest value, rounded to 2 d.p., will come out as 15.10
